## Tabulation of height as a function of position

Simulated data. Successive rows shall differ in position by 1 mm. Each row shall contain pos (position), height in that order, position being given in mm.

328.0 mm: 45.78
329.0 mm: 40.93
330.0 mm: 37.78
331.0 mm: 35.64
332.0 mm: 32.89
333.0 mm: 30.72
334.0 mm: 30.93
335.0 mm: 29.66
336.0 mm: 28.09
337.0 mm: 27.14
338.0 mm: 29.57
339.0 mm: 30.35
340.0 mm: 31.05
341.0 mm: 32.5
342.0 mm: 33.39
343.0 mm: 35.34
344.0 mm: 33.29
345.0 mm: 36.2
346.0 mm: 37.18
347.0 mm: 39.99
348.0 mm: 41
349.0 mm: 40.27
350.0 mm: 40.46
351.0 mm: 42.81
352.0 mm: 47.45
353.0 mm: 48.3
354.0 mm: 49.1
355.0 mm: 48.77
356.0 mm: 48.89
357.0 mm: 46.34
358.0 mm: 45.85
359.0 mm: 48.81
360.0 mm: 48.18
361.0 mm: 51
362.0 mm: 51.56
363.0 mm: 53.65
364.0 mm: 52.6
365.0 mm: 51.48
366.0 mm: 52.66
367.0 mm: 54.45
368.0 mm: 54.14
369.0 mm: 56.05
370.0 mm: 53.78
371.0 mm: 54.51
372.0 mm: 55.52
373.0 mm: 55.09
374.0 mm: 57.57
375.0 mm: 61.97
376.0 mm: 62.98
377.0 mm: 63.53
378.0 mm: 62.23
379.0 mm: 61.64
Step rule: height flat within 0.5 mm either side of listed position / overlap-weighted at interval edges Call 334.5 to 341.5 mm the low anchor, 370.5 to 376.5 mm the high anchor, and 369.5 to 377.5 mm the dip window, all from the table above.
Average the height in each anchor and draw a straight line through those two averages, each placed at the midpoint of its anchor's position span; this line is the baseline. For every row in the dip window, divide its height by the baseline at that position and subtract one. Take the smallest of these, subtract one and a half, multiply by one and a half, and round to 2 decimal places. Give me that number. -2.31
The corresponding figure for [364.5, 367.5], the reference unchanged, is -2.24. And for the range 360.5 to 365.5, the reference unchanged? -2.24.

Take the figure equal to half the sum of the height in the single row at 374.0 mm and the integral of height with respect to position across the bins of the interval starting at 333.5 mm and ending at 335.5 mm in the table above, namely 59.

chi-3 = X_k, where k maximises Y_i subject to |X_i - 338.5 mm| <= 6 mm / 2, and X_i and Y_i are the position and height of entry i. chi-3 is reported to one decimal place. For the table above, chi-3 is 341.0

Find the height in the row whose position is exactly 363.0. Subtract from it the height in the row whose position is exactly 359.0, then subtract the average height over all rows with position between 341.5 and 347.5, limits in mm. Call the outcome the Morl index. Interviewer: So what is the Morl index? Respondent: -31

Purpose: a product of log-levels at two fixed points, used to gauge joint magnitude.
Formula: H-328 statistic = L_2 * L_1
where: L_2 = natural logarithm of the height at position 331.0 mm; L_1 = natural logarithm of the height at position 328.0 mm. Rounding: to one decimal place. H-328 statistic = 13.7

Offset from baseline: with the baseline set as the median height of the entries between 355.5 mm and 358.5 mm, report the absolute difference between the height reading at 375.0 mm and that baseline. 16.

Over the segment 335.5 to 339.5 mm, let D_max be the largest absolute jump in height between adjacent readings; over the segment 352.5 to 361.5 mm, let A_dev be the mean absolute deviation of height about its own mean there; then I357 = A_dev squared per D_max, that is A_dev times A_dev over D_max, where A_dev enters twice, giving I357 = 0.46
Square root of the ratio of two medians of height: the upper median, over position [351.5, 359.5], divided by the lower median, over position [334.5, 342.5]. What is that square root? 1.27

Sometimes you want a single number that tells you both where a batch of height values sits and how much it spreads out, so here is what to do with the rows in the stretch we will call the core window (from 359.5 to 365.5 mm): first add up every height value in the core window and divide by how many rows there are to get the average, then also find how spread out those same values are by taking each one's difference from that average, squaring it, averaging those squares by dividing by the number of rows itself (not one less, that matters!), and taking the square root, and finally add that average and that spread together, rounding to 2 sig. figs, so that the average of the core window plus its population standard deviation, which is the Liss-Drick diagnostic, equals 53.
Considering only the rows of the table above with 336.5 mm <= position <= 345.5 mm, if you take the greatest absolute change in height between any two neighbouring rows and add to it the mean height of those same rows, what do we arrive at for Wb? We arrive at 35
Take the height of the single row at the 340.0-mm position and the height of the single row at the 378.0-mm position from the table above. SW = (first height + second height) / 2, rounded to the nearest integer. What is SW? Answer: 47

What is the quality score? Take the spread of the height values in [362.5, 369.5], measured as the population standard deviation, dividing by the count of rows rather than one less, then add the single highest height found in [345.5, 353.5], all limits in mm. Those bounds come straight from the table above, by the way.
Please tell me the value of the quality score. 49.7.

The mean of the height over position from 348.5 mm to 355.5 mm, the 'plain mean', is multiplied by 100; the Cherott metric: 4531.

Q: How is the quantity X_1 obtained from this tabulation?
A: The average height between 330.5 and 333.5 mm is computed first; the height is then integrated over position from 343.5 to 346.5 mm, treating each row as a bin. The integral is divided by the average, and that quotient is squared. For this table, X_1 10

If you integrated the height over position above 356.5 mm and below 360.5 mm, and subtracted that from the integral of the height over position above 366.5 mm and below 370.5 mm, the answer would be 29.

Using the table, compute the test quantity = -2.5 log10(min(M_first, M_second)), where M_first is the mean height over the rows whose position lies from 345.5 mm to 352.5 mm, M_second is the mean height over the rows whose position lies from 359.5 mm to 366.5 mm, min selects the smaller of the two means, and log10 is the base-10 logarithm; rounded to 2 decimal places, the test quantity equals -4.04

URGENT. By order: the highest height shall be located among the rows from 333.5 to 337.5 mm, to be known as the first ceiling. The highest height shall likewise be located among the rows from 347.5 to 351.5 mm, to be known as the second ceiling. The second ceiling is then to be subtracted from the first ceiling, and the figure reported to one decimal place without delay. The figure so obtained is -11.9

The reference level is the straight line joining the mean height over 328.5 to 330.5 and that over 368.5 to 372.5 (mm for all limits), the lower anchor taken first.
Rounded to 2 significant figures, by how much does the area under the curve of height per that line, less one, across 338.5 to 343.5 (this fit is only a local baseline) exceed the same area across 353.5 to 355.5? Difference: -1.3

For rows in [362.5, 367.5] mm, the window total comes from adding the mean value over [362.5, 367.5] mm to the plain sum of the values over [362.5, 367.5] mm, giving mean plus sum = 318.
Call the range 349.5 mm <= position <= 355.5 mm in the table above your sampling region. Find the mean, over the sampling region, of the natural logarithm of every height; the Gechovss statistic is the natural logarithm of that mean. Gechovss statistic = 1.34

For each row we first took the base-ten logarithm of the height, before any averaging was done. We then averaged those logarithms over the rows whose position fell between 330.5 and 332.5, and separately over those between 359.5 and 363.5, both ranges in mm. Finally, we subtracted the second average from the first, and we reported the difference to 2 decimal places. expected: -0.17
